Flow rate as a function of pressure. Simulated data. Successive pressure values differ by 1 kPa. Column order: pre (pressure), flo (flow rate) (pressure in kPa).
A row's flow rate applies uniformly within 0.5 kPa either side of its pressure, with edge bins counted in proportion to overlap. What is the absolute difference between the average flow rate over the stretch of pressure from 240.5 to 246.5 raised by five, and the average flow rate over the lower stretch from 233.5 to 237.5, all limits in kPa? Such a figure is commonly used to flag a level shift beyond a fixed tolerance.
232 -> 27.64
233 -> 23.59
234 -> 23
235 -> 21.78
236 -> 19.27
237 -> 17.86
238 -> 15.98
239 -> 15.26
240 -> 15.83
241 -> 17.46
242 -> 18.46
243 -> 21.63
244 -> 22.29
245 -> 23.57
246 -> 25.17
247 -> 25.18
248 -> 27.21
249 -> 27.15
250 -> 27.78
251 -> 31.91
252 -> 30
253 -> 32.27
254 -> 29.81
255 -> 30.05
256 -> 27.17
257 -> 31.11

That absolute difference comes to 6.0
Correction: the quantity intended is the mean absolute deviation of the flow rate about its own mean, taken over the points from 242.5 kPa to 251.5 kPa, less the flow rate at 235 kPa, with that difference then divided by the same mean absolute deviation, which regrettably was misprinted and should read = -7.9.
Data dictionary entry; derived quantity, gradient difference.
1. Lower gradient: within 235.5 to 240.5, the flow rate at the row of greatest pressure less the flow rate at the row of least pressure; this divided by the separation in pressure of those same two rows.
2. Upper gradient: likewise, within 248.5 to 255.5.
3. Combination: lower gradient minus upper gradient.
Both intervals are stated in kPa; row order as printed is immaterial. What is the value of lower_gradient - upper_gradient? -1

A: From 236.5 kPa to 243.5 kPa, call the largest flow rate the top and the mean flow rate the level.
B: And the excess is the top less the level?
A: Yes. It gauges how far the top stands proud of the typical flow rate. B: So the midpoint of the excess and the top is 12.9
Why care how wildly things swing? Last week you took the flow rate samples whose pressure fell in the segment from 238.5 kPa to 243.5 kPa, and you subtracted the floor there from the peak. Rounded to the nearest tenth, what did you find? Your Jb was 6.4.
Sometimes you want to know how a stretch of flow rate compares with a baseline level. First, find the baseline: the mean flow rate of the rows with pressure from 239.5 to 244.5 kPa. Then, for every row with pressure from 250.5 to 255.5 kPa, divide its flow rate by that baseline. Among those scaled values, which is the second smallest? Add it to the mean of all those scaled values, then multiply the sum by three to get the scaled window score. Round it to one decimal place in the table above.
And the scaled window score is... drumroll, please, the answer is 9.5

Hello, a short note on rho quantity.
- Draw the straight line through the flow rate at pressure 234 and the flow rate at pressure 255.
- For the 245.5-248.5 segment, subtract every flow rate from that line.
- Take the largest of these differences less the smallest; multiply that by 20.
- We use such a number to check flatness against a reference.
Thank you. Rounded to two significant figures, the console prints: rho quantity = 34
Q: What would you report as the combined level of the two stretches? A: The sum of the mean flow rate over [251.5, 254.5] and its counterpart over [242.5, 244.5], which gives 53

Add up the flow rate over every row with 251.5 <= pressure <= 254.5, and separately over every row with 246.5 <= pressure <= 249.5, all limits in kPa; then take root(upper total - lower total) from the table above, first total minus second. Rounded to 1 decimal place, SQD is 3.5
